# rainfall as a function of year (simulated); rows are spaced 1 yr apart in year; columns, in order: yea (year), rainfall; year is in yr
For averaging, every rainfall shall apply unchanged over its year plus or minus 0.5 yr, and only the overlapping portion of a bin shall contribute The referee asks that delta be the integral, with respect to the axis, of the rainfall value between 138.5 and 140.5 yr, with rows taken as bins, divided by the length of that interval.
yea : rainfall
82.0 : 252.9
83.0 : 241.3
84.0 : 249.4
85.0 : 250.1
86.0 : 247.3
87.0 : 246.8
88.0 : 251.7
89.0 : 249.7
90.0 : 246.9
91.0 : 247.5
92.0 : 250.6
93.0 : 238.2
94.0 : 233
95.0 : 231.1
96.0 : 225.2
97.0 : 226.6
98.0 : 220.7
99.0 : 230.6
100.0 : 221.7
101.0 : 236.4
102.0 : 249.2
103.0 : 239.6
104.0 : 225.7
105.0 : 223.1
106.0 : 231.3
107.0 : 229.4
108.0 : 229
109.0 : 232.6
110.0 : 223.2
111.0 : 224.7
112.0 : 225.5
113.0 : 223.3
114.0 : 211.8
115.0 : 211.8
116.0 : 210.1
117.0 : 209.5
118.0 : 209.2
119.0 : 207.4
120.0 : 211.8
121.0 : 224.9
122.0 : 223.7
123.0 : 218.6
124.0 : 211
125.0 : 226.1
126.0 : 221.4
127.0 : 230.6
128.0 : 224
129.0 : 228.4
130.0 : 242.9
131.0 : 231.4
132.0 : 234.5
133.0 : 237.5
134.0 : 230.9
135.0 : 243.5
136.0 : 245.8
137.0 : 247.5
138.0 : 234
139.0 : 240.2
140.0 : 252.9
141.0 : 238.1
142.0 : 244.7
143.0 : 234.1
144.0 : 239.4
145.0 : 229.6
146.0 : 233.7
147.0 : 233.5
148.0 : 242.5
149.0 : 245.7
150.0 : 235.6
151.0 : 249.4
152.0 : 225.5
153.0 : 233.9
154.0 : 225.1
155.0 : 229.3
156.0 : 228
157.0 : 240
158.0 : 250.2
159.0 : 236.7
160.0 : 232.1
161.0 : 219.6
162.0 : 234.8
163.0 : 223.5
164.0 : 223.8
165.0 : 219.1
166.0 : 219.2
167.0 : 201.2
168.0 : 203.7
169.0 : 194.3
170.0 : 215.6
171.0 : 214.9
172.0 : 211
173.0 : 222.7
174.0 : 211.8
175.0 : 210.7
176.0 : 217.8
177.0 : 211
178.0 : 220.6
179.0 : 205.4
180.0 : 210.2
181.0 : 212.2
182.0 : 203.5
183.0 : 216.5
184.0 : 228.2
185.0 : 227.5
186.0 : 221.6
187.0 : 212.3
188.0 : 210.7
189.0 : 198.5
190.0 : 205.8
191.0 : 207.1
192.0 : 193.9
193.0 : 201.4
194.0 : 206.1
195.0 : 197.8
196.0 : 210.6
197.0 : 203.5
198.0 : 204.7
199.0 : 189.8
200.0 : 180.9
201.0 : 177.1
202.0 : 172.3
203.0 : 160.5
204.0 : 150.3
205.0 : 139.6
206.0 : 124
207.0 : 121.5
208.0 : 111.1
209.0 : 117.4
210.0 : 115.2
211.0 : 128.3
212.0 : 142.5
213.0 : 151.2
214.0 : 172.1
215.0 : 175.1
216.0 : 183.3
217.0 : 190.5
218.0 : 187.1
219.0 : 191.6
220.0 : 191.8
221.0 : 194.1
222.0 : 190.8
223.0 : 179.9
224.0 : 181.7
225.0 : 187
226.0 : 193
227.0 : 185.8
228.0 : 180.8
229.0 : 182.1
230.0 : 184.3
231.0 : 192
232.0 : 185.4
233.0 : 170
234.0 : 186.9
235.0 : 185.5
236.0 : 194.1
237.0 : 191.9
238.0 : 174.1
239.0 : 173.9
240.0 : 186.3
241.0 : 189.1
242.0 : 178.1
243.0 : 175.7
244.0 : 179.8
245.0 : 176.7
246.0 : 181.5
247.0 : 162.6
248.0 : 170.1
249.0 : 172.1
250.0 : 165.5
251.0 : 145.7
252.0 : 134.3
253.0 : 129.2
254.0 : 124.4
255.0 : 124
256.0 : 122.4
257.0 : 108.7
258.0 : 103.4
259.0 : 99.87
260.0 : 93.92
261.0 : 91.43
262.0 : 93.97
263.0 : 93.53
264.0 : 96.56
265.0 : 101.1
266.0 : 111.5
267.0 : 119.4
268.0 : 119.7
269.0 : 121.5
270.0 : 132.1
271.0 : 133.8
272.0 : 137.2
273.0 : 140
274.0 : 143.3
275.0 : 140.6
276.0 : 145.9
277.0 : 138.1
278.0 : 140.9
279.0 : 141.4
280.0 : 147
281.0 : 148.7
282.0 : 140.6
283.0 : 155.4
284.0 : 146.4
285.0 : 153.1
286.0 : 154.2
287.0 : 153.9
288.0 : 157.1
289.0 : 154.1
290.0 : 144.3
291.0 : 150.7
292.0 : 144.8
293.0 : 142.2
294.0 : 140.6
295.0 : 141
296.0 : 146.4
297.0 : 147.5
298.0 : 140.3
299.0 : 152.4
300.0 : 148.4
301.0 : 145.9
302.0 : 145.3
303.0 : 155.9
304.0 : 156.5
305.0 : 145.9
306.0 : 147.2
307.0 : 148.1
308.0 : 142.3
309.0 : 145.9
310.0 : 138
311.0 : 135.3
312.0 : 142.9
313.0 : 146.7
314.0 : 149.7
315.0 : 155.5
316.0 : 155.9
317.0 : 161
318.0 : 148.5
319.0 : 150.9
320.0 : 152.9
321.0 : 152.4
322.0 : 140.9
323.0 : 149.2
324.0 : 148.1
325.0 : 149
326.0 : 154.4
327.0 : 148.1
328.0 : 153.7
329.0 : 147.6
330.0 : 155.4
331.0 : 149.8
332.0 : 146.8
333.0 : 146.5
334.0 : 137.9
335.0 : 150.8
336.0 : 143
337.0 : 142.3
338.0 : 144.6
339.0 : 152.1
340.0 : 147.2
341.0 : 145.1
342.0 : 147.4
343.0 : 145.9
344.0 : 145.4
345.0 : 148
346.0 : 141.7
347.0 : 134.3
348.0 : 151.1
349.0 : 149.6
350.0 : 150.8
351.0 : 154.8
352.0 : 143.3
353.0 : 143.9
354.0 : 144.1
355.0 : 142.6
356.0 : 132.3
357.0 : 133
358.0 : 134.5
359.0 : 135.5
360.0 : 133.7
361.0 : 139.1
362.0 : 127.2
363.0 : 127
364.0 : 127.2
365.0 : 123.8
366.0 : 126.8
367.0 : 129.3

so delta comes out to 247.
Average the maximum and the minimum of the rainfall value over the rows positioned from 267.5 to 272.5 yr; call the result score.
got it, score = 128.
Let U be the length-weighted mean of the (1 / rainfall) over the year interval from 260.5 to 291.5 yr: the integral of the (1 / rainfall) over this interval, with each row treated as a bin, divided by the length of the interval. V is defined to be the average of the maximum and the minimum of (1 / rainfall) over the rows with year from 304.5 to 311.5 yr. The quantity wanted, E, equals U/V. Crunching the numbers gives 1.09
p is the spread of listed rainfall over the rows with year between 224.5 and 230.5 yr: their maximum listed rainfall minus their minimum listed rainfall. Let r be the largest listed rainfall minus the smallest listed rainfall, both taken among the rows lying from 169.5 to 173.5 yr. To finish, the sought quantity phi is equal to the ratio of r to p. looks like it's 1.0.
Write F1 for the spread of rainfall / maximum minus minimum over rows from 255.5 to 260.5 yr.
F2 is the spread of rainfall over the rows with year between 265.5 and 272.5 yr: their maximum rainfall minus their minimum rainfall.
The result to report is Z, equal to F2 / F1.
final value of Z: 0.9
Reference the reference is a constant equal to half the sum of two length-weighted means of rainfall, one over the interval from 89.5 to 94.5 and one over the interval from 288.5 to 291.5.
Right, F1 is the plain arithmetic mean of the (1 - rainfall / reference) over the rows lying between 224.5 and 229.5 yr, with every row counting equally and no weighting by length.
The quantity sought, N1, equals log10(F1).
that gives -1.26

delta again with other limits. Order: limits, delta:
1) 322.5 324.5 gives 149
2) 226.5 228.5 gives 183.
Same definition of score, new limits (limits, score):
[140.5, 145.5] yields 237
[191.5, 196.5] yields 202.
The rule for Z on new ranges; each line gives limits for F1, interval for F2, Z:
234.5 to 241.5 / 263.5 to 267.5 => 1.1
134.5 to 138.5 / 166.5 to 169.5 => 0.7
